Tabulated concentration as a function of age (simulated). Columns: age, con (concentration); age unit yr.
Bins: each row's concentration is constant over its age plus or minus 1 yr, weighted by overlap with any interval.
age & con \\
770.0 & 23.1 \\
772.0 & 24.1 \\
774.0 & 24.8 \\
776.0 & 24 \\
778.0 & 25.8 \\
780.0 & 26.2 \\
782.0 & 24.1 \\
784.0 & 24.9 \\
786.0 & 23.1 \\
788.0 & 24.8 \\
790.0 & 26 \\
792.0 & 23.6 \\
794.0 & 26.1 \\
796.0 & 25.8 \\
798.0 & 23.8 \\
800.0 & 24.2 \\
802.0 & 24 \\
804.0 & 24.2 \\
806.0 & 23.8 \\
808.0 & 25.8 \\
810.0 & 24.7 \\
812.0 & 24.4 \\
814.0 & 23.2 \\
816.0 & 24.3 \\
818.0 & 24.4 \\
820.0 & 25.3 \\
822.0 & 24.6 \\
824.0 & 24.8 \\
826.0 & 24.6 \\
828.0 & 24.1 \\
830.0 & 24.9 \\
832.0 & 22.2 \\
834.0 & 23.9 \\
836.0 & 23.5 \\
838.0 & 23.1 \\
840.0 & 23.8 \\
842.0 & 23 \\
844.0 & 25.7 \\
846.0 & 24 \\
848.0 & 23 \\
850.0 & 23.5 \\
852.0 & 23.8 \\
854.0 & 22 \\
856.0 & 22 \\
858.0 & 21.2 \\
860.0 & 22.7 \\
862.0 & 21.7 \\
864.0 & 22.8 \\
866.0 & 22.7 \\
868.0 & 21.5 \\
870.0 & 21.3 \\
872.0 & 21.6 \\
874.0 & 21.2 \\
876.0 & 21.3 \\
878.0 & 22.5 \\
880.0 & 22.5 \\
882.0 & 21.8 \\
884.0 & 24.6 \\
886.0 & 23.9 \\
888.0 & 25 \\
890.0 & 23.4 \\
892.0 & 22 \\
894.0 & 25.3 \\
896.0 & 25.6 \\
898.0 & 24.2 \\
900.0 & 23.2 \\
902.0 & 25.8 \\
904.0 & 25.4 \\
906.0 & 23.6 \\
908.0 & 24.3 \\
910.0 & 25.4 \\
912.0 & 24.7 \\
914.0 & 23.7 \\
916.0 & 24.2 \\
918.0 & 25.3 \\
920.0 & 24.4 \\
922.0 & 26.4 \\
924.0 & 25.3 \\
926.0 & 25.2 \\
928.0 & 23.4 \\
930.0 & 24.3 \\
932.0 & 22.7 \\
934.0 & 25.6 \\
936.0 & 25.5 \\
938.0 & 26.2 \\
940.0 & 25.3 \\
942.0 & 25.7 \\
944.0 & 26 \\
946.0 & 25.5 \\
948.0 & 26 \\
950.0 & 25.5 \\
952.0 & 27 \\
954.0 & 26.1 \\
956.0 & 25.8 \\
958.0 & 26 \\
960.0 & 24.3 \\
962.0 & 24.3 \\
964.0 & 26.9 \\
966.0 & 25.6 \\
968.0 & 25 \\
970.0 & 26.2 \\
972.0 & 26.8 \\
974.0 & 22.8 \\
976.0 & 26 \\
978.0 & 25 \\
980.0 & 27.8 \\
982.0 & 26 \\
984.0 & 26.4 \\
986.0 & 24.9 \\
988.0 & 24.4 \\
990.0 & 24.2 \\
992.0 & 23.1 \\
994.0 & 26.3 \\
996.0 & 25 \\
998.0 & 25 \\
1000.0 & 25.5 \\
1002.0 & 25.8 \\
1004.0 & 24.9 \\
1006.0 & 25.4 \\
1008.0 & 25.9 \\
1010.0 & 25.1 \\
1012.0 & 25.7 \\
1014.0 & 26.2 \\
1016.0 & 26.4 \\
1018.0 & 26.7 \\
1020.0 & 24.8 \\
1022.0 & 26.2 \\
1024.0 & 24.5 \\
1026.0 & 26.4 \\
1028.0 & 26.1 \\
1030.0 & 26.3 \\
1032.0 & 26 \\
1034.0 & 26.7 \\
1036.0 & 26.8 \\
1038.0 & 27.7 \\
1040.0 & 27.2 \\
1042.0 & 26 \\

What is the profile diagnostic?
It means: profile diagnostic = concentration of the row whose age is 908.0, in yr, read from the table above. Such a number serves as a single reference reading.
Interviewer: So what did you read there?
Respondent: 24.3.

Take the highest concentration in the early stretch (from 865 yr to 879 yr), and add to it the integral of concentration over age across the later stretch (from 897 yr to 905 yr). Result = 220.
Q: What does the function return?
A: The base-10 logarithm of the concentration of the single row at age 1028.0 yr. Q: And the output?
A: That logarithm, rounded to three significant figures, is 1.42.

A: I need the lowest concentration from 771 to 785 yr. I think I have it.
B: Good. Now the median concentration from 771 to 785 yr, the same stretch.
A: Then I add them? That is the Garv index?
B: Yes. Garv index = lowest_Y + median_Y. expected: 48.8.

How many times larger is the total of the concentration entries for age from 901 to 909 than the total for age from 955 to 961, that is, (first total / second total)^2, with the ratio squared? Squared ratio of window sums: 1.7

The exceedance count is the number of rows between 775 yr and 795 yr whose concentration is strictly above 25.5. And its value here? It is 4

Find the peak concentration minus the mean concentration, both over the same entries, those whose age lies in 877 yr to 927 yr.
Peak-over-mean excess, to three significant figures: 2.09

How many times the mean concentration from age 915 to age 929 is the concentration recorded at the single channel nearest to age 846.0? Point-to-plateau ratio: 0.96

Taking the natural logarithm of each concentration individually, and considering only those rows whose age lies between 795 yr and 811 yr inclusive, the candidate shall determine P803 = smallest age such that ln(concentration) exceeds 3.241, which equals 796.0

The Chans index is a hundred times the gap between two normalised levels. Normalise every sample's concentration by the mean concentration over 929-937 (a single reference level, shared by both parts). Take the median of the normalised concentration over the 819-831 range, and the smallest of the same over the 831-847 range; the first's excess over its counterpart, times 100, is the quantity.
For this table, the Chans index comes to 10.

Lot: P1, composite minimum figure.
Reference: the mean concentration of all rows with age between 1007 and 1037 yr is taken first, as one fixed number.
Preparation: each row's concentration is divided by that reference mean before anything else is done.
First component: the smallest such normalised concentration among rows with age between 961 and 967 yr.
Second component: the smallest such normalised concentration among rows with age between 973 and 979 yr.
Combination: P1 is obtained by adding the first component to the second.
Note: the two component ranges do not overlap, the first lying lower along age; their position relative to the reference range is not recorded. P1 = 1.81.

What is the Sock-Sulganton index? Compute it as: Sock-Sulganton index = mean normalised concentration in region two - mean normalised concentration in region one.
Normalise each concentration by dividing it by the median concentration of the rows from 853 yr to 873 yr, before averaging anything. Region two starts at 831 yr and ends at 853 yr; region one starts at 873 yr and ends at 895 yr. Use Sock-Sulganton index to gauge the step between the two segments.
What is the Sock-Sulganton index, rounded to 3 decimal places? 0.025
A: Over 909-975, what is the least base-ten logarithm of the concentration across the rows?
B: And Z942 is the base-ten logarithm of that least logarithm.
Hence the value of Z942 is 0.132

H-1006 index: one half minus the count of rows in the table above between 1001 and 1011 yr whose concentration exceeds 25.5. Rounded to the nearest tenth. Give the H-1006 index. -1.5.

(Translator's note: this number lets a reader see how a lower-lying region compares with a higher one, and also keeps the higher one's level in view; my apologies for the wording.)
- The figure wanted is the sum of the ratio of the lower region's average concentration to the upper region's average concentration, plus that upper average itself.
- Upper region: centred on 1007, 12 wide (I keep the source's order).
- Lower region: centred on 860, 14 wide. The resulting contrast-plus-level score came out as 26.3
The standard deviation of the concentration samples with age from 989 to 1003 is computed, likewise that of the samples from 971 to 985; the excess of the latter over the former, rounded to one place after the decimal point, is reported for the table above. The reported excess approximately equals 0.5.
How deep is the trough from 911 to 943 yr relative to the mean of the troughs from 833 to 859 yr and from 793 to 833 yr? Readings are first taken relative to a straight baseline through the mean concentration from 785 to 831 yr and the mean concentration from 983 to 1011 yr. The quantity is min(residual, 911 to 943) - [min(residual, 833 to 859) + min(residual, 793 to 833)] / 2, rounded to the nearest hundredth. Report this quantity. 0.73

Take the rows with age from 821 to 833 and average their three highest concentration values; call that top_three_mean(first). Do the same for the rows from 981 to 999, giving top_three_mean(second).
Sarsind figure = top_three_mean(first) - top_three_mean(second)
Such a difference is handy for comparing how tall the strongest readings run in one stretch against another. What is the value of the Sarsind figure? -1.5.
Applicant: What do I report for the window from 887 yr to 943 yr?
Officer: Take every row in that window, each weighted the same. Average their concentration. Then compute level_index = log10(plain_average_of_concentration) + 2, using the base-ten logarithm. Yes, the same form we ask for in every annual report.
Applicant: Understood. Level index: 3.39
